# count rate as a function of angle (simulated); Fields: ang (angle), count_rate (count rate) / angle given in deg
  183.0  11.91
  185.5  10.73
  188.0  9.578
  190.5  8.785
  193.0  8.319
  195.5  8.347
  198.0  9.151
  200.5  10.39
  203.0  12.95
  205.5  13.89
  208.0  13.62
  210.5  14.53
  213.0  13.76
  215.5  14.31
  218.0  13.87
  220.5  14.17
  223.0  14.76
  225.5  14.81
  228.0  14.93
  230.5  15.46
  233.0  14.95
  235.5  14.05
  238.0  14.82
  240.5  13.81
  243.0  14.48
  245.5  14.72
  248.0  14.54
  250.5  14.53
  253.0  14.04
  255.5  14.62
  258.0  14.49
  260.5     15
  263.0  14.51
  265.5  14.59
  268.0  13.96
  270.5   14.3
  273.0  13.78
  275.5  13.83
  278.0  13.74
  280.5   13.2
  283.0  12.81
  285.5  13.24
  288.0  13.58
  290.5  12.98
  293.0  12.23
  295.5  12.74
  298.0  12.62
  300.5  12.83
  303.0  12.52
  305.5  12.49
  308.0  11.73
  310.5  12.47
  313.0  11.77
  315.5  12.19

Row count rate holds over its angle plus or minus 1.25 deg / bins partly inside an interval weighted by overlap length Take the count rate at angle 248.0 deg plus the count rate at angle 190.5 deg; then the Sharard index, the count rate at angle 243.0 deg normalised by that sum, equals 0.62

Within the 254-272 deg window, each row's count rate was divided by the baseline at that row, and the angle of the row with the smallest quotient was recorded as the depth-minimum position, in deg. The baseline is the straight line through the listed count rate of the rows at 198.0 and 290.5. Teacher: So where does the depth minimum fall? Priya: 268.0 deg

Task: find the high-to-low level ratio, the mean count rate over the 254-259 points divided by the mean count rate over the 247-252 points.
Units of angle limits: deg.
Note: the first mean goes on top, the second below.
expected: 1.00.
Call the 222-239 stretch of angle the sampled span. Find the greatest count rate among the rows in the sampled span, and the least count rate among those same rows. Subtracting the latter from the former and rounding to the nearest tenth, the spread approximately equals 1.4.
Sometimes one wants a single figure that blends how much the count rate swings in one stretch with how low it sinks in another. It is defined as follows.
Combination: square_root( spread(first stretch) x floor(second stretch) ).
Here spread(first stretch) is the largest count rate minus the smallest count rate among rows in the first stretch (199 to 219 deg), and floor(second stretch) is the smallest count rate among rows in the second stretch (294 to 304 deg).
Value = 7.2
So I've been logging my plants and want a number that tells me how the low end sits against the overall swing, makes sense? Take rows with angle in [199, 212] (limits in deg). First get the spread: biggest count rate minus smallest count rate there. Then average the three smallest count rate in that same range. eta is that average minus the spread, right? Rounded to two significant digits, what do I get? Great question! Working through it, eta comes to 8.2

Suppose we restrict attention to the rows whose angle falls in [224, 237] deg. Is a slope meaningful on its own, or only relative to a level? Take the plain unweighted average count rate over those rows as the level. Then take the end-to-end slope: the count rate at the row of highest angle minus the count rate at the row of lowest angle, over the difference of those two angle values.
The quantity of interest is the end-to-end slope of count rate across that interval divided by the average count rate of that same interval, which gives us -0.005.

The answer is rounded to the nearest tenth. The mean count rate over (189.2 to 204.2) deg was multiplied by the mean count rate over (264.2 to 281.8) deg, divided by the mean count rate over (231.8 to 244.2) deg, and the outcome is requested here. 9.3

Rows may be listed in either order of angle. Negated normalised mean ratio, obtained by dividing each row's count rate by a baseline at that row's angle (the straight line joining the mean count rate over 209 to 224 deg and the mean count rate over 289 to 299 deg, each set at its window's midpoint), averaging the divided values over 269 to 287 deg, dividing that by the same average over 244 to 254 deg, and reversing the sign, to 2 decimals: -0.98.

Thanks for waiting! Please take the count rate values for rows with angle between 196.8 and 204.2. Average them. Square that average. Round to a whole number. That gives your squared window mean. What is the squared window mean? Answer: 117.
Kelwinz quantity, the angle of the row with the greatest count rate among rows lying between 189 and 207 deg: 205.5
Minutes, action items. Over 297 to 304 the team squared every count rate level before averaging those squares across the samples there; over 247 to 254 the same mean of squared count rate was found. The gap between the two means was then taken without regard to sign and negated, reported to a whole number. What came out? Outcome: -46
